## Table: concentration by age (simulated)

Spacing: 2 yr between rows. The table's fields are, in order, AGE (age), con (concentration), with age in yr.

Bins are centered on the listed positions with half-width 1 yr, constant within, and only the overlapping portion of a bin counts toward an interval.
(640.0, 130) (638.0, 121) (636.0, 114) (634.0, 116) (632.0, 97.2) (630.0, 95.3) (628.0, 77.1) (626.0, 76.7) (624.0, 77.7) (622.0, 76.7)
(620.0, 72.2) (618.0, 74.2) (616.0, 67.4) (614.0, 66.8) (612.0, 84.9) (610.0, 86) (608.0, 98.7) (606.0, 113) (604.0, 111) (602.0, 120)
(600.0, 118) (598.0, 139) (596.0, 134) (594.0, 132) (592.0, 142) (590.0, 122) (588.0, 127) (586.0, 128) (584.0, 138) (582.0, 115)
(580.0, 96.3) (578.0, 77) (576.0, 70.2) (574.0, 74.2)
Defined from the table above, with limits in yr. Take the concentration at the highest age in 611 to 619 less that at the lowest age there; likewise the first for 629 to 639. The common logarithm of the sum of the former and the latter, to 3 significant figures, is 1.18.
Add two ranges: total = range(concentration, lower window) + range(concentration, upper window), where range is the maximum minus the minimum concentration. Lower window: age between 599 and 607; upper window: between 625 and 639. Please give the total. 53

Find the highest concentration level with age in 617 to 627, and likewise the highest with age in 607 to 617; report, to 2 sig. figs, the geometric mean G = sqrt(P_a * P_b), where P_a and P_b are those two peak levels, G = 88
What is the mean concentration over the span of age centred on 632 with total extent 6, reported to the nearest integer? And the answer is 103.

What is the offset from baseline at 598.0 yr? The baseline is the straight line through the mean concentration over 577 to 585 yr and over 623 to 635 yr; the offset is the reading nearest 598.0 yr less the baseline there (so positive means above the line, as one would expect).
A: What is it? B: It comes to 38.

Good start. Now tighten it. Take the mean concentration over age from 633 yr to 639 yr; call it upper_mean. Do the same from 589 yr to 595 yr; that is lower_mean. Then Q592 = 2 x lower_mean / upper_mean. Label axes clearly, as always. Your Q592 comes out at 2.26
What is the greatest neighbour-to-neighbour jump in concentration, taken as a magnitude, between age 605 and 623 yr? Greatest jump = 18.1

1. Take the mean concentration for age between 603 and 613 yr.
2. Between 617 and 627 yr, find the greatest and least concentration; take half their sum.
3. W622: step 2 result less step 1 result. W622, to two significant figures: -24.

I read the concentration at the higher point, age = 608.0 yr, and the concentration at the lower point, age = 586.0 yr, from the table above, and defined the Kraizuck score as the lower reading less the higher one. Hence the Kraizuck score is 29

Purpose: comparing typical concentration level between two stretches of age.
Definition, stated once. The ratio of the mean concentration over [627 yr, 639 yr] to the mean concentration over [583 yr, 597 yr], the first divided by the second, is 0.78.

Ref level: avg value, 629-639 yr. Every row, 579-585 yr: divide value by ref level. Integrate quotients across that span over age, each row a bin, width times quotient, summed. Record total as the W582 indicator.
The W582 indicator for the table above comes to 6.4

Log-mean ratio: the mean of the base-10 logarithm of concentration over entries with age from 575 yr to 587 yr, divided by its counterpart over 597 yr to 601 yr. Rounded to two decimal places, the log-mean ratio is 0.95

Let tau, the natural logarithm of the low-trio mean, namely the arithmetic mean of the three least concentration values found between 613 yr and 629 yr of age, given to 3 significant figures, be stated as 4.23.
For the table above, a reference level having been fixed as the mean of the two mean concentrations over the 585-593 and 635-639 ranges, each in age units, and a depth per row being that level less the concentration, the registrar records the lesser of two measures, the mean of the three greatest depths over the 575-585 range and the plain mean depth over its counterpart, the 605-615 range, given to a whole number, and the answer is 34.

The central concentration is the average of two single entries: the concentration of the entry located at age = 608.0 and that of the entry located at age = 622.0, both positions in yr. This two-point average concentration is 88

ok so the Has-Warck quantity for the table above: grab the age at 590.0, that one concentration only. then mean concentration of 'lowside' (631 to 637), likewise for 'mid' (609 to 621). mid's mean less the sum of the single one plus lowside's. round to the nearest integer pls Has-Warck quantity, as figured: -156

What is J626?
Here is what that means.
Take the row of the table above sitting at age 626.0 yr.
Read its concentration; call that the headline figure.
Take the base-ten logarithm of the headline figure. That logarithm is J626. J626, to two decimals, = 1.88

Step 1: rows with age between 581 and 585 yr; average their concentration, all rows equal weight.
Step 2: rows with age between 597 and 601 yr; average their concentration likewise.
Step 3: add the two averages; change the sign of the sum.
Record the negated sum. -255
